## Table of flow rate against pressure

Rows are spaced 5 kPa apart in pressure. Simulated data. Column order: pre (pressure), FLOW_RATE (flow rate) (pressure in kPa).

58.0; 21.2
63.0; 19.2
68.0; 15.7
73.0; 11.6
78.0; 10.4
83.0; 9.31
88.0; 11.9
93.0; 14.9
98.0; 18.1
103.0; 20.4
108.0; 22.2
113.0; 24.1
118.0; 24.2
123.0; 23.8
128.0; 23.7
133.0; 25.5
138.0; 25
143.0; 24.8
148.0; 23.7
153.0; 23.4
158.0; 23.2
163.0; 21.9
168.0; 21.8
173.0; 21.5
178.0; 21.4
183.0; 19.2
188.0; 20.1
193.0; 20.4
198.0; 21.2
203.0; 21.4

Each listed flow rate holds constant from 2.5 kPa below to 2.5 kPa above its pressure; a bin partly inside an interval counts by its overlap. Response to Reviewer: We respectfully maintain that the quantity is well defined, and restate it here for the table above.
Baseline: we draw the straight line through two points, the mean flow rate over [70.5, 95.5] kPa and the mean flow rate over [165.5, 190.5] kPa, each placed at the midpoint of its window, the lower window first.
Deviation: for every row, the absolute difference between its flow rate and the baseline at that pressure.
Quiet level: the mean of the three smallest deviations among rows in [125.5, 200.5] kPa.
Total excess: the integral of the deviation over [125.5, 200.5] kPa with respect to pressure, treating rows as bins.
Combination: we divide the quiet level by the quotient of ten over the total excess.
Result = 34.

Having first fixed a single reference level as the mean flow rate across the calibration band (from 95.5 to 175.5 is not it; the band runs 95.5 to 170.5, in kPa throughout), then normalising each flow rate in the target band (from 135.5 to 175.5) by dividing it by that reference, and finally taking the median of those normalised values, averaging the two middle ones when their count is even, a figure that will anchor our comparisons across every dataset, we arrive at 1.01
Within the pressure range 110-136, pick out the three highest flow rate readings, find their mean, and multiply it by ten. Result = 246.0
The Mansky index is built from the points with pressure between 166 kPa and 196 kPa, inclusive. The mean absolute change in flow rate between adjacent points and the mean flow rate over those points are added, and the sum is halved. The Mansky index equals 10.7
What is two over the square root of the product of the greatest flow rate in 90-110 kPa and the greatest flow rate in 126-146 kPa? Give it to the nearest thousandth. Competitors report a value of 0.084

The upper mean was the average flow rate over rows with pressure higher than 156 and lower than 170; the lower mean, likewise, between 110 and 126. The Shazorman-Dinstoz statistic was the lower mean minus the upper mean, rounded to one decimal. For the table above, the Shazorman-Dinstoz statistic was 1.7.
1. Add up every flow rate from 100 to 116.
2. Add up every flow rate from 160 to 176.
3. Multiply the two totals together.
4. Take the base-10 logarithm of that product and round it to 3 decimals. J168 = 3.638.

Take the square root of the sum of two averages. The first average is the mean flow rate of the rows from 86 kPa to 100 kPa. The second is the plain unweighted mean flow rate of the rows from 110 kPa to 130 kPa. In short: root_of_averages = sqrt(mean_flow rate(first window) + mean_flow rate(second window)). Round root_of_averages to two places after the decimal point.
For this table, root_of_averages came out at 6.24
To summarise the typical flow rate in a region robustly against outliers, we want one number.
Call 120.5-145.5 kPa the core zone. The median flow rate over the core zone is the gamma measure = 25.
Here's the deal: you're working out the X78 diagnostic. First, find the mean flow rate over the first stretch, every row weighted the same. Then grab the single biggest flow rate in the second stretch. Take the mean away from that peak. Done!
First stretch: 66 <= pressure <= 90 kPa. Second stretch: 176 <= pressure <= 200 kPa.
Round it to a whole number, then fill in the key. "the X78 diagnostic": 10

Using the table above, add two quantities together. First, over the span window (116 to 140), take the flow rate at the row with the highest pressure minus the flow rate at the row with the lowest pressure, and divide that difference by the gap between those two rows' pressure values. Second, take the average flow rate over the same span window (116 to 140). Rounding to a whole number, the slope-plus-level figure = 24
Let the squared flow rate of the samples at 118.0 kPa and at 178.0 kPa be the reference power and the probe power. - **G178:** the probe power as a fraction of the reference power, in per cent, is 78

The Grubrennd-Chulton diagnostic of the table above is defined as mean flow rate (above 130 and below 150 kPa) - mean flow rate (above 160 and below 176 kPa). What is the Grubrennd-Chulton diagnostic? 3.0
